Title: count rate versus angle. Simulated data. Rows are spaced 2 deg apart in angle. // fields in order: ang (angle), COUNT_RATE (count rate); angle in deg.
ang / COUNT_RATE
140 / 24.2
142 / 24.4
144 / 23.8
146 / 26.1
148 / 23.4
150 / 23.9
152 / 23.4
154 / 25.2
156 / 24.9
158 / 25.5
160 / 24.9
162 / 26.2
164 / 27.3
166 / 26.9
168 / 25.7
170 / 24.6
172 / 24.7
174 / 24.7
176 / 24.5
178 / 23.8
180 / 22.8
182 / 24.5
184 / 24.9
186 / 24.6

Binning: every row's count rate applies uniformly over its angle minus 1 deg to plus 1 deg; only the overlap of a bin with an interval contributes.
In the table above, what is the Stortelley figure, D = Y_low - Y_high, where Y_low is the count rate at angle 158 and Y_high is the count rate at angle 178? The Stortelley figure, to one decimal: 1.7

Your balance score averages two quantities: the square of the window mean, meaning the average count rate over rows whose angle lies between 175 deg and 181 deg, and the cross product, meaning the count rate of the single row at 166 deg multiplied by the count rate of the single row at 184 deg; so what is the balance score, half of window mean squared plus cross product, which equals 616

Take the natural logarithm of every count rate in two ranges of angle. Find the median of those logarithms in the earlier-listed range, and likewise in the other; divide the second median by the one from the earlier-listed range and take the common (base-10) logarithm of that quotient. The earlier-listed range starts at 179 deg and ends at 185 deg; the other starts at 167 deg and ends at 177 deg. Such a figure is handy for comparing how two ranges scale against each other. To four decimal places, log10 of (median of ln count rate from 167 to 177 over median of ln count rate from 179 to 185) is 0.0011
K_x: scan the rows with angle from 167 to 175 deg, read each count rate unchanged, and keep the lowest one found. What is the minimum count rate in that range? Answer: 24.6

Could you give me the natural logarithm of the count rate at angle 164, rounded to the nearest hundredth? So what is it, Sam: 3.31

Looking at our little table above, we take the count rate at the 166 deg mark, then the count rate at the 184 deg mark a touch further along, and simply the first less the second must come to 2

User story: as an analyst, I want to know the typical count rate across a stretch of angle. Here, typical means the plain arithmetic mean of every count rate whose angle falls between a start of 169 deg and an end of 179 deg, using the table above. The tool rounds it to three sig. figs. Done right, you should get 24.5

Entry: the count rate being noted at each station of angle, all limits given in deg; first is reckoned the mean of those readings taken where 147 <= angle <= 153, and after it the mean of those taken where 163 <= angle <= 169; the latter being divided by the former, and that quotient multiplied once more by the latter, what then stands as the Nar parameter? 30.1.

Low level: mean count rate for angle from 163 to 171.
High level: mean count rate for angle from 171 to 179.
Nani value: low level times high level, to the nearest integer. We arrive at 638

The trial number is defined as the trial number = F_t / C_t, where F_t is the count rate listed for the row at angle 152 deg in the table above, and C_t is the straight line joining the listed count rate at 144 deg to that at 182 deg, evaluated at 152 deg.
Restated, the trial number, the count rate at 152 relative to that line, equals 0.98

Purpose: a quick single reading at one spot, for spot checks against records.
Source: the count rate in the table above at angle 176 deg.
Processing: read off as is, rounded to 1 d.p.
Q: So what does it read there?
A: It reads 24.5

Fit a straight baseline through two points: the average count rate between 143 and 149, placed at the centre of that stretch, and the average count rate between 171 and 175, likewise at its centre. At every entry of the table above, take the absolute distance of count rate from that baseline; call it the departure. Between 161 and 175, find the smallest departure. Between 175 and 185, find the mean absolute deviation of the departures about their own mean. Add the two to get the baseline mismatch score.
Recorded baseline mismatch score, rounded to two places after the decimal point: 0.61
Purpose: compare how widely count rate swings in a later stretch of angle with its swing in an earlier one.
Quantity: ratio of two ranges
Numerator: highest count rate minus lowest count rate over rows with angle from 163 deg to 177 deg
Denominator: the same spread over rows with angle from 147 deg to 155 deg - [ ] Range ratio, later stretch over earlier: 1.6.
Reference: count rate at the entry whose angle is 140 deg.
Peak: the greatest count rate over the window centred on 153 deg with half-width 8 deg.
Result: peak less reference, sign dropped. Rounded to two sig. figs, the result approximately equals 1.9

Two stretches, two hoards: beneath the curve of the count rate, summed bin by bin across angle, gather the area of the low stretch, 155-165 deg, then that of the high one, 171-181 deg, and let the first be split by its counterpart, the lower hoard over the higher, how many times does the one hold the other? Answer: 1.07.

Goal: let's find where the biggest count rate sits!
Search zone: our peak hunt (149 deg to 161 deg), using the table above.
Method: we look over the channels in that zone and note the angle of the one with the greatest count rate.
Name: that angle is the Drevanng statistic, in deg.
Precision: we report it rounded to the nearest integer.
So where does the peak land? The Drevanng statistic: 158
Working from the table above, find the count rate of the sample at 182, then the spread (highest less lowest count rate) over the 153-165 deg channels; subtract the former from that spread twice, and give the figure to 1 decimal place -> -46.6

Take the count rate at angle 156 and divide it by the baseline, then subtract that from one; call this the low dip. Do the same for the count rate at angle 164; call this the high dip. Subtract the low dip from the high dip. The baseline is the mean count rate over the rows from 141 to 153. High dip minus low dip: -0.10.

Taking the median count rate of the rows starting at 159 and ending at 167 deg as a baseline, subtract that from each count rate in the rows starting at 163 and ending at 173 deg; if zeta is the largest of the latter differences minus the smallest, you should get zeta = 2.7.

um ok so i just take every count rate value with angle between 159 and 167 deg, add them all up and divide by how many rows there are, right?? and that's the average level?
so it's 26.3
